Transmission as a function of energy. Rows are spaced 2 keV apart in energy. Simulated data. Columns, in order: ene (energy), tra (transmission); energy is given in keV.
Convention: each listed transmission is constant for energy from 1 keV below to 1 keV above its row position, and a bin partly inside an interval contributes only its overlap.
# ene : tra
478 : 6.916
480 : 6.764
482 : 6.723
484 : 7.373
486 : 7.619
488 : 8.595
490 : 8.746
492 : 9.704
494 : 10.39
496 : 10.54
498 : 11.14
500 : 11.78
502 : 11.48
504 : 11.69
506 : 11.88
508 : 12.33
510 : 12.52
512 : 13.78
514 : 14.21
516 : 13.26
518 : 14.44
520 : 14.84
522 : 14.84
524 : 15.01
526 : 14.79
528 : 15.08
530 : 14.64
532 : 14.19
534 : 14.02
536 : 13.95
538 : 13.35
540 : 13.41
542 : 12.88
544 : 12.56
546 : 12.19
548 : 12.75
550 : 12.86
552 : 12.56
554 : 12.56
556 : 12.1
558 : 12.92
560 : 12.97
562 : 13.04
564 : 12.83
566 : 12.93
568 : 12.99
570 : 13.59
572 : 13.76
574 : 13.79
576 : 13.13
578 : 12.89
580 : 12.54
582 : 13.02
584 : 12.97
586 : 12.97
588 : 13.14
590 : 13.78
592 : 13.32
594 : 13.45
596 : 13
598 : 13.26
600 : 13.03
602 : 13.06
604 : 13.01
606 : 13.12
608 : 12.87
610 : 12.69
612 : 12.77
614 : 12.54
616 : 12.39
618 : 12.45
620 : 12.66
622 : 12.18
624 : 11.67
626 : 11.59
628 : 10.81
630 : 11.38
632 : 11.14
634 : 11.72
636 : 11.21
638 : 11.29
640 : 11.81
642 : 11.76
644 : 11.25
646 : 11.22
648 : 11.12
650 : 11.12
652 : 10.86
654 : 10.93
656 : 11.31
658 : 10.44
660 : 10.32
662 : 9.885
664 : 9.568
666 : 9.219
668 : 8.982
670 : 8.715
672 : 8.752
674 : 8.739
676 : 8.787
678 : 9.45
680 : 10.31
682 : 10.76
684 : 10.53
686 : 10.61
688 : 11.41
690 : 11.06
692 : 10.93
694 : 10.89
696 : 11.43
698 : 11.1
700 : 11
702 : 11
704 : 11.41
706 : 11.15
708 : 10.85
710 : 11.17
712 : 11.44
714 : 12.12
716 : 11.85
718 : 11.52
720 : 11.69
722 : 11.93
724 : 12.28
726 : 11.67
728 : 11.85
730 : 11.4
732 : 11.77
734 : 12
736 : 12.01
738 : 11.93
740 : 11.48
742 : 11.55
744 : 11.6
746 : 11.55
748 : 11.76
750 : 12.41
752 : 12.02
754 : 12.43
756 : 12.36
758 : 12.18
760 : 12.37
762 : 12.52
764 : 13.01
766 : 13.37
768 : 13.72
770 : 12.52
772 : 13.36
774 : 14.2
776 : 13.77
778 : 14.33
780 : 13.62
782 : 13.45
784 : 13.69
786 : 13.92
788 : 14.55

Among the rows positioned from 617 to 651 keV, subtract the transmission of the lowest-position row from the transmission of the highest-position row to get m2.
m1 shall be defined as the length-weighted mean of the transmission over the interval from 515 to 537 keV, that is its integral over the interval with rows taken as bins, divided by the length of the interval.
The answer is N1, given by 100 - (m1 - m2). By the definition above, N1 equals 84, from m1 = 14.5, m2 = -1.3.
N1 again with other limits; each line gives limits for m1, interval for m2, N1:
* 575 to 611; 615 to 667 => 84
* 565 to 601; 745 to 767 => 89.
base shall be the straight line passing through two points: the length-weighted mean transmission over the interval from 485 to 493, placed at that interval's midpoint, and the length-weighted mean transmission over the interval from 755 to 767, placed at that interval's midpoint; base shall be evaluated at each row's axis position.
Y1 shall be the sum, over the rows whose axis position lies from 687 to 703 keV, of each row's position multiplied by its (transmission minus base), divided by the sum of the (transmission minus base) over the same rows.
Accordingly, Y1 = 696.0 keV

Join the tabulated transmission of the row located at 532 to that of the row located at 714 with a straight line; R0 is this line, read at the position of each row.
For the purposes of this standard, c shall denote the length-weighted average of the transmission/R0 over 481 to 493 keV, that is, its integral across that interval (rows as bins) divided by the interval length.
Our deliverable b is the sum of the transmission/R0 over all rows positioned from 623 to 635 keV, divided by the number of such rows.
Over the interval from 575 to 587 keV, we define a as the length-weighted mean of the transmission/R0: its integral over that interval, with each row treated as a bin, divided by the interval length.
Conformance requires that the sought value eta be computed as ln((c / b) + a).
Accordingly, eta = 0.46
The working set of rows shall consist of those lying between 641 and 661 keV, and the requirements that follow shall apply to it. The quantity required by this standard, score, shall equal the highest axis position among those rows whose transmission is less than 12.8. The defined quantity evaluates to 660 keV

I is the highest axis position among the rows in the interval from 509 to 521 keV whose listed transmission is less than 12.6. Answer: 510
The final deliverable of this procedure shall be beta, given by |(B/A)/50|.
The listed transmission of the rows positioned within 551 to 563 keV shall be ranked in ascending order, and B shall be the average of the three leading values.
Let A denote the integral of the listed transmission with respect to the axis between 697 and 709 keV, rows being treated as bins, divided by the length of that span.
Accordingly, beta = 0.0224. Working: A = 11.1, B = 12.4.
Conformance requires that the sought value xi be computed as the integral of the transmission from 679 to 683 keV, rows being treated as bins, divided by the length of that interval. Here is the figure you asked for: 10.5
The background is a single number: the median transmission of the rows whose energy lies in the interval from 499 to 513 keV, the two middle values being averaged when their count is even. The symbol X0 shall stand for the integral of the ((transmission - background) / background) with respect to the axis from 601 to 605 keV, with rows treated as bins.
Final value 0.39 keV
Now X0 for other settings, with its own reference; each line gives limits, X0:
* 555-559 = 0.21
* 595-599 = 0.42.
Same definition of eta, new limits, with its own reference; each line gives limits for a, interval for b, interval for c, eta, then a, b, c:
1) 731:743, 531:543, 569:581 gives 0.69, 0.99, 0.96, 0.969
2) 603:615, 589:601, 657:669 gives 0.55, 0.96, 0.99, 0.766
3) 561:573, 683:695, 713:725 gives 0.73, 0.96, 0.88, 0.986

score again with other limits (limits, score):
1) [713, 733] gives 732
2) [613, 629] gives 628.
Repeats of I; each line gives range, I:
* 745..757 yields 756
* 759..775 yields 770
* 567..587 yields 580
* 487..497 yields 496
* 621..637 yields 636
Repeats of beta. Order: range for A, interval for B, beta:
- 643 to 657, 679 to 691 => 0.0189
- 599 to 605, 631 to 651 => 0.0171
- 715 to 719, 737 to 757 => 0.0197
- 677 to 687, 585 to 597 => 0.0252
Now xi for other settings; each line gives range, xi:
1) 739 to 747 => 11.5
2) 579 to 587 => 12.9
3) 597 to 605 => 13.1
